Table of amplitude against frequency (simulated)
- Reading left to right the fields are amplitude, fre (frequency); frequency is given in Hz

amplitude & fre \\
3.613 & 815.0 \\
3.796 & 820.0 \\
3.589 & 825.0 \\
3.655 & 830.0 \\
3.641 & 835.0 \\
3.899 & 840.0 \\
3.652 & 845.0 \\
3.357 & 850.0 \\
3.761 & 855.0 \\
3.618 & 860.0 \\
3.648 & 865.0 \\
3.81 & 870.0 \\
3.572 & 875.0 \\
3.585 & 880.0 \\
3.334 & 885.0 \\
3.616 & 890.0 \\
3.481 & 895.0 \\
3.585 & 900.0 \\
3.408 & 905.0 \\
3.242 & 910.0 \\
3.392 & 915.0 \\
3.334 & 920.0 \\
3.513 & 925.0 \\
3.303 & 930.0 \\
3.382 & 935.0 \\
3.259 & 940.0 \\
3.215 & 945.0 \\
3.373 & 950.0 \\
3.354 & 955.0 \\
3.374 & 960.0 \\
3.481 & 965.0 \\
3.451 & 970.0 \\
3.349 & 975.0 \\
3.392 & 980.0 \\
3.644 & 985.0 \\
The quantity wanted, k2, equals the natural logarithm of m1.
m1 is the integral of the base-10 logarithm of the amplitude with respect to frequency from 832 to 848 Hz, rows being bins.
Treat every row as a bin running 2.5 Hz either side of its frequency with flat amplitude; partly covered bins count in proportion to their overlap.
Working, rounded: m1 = 9.1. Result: 2.21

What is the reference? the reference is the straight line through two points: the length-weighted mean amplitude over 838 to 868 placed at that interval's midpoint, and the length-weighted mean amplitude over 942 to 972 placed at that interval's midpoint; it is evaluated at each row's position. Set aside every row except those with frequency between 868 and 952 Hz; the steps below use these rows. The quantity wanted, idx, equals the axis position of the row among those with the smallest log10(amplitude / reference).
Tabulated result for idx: 910.0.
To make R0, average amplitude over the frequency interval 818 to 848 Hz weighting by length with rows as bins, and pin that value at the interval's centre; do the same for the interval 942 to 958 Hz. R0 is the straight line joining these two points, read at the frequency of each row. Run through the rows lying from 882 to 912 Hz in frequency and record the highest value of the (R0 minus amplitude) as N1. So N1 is 0.20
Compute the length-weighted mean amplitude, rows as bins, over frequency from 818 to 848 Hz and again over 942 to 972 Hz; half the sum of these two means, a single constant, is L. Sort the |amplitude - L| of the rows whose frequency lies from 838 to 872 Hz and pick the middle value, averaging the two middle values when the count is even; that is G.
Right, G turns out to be 0.178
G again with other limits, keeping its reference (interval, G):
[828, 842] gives 0.120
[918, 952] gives 0.201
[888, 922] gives 0.127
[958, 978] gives 0.122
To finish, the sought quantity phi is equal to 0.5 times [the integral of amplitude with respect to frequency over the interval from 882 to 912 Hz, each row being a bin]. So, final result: 51.8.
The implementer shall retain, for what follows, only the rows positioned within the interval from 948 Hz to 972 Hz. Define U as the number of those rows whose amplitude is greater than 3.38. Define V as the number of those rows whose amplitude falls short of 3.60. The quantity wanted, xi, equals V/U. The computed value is 2.5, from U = 2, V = 5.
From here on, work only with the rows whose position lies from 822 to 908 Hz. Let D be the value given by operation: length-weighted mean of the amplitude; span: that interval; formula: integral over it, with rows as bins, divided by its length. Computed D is 3.60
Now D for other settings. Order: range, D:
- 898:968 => 3.37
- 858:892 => 3.60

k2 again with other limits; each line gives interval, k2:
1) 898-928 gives 2.77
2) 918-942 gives 2.54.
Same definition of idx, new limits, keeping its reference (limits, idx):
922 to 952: 945.0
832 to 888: 850.0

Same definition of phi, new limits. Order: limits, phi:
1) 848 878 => 54.5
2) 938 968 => 50.2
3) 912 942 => 50.5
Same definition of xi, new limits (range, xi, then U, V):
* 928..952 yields 5.0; 1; 5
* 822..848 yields 0.2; 5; 1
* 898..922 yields 1.7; 3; 5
